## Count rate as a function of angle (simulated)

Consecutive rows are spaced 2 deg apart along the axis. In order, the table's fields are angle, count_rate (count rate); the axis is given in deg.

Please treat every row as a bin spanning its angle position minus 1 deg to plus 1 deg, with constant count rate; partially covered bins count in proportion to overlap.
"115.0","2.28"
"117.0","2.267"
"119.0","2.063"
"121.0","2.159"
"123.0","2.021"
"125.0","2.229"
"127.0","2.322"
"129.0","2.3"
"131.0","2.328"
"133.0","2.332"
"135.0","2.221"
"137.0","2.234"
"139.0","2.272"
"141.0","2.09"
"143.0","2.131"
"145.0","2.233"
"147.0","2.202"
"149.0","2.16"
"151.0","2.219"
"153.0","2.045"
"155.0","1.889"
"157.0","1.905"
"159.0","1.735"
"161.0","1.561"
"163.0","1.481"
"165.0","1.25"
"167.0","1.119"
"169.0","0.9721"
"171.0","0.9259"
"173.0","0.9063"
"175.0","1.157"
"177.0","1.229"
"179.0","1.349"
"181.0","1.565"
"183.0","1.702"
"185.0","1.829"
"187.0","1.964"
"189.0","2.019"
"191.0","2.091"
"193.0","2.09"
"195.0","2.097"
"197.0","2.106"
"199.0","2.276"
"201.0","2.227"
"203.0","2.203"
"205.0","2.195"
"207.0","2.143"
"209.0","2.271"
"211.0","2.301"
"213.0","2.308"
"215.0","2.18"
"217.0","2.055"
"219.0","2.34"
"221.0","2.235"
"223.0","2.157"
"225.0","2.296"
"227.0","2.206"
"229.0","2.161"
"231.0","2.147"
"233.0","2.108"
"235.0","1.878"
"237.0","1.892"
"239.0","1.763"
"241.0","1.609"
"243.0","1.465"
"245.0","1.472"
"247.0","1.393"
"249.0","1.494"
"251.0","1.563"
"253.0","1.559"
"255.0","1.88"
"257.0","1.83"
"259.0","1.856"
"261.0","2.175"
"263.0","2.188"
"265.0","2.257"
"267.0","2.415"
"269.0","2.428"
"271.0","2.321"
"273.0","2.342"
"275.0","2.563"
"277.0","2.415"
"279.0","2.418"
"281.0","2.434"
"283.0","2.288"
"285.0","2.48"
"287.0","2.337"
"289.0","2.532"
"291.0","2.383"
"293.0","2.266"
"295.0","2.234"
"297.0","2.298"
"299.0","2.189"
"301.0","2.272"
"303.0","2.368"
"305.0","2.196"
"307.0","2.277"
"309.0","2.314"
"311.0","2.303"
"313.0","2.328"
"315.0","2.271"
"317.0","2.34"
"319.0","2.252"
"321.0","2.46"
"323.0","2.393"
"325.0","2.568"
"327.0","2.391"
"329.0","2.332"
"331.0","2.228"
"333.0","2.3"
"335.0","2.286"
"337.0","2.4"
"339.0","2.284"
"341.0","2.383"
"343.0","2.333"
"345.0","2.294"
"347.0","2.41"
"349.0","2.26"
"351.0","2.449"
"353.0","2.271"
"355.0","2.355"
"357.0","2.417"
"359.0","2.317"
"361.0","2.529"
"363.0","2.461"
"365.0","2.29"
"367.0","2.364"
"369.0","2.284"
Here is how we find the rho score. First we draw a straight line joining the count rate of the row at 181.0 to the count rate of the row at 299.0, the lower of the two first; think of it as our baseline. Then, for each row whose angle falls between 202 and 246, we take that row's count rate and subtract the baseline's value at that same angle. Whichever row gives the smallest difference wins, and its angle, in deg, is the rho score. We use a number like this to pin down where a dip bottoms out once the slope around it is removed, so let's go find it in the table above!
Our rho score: 245.0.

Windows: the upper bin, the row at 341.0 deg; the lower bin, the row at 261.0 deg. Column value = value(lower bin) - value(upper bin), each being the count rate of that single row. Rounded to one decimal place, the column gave -0.2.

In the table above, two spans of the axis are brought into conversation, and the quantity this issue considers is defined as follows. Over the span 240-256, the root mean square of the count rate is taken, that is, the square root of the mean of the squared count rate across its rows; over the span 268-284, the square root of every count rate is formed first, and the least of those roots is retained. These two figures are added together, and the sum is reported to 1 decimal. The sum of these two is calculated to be 3.1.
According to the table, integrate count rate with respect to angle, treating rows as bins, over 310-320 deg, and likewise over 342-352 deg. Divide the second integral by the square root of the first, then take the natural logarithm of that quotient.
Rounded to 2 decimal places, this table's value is 1.59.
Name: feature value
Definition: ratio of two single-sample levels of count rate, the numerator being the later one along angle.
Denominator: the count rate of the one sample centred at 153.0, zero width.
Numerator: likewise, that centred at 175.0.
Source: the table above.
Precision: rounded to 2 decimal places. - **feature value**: 0.57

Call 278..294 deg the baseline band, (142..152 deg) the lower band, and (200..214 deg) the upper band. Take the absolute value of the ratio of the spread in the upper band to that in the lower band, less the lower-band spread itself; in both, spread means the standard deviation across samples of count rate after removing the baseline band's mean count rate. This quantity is 1.4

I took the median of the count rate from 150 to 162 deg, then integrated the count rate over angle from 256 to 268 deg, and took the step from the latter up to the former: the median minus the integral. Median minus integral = -23.5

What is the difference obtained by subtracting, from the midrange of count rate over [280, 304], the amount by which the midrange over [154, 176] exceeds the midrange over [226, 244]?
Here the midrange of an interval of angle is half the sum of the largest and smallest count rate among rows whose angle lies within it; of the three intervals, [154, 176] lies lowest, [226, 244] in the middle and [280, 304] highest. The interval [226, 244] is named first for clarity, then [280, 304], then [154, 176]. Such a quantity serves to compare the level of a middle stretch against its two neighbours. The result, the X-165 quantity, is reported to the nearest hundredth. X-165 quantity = 2.79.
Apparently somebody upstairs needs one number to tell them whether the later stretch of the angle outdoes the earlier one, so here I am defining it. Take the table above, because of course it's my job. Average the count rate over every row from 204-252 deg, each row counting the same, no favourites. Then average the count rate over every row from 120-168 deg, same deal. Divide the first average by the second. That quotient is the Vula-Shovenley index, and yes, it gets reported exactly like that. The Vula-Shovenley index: 0.98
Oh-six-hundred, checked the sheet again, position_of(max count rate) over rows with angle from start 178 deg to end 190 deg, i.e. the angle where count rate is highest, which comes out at 189.0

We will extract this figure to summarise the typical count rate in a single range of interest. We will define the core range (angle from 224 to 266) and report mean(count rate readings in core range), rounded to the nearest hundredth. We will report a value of 1.87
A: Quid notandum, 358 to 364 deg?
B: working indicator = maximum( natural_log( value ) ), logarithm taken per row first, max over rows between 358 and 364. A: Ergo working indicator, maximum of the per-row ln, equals 0.93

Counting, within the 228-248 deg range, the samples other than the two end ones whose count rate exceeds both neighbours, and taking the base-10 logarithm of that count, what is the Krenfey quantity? 0.30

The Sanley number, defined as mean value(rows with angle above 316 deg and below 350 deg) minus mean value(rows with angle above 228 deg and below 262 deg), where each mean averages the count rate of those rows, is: 0.6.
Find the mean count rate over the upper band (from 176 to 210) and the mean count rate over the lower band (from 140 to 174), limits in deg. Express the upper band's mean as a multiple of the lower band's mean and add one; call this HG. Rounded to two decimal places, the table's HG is 2.16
